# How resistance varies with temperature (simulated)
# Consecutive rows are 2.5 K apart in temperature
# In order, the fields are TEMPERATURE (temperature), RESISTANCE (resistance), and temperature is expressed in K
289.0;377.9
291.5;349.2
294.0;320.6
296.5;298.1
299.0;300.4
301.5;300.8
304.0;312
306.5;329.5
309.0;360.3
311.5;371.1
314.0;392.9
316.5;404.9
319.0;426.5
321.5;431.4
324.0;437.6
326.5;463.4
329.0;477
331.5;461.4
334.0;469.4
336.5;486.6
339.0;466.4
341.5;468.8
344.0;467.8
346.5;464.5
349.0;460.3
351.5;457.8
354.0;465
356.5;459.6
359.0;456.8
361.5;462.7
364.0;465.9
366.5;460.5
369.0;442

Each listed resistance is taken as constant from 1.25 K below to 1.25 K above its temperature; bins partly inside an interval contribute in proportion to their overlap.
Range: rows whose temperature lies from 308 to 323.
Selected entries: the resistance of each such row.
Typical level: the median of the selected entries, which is 399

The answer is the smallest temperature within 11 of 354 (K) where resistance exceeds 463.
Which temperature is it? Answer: 344.0 K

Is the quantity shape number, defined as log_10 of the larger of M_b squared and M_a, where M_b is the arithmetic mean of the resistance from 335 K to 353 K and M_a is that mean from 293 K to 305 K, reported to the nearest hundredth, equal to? 5.34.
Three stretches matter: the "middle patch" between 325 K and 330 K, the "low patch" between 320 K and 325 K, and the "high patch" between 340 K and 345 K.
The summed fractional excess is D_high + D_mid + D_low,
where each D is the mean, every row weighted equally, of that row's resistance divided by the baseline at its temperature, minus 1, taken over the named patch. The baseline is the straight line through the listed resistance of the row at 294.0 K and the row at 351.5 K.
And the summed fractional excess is 0.36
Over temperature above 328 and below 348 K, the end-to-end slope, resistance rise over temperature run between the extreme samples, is -0.71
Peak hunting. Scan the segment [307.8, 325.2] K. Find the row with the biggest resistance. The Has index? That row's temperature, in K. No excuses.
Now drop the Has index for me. 324.0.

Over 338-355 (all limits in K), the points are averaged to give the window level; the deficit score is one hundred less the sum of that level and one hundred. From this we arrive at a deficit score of -464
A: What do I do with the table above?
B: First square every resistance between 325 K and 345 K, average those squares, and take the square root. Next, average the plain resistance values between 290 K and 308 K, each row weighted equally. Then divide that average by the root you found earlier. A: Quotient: 0.67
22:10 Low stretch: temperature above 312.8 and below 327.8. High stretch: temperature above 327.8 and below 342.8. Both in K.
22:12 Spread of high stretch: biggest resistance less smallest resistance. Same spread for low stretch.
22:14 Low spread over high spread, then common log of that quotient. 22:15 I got 0.45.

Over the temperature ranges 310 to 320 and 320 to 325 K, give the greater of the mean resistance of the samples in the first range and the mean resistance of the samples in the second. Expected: 434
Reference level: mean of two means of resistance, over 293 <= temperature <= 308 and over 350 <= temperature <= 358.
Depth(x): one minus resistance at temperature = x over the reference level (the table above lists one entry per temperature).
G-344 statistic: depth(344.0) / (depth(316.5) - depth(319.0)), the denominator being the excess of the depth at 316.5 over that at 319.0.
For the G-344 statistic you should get -4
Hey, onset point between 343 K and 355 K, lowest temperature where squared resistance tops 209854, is 344.0 K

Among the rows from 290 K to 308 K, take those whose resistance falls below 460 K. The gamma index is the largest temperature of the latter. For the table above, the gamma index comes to 306.5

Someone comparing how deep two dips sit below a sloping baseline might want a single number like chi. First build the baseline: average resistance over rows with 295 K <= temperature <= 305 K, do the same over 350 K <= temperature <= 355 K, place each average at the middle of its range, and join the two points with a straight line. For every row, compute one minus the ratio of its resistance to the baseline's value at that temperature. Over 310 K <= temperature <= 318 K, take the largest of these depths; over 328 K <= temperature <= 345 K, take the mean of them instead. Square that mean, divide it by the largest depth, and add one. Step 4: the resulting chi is 0.80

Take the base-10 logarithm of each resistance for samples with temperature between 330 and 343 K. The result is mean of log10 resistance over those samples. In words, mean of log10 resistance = 2.67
